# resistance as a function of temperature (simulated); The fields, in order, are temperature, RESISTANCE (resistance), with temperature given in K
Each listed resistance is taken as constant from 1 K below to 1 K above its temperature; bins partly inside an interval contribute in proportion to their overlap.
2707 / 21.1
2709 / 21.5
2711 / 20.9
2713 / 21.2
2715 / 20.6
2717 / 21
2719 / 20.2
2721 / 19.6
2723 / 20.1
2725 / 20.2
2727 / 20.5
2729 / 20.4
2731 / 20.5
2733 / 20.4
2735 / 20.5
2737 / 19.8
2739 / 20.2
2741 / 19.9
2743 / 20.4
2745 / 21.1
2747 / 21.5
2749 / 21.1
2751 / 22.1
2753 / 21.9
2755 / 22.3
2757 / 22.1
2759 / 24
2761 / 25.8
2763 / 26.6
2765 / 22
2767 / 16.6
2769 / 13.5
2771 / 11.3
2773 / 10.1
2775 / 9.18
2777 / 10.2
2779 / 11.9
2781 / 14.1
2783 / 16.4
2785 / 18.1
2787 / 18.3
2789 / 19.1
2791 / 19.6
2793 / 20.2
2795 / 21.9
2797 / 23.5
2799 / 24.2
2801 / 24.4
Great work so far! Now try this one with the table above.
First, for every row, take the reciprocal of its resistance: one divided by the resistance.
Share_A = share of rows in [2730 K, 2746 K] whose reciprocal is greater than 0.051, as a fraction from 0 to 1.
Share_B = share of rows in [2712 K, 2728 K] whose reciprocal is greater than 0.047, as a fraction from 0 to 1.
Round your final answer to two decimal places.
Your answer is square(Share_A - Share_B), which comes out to 1.00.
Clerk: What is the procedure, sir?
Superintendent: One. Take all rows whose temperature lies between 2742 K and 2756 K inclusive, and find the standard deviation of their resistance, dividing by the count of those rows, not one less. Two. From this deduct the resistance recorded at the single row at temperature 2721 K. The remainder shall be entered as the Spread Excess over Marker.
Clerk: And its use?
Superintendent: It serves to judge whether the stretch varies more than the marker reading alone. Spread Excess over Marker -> -19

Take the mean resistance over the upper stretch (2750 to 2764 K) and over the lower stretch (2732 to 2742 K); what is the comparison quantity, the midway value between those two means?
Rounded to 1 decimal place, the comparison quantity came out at 21.9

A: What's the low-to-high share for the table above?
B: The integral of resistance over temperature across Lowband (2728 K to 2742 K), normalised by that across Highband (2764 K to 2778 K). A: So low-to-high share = 1.5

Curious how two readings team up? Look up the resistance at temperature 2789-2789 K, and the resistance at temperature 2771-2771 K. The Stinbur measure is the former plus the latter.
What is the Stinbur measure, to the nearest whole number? 30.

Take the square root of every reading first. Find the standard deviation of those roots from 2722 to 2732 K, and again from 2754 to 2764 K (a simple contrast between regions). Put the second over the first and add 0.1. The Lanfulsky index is 10.3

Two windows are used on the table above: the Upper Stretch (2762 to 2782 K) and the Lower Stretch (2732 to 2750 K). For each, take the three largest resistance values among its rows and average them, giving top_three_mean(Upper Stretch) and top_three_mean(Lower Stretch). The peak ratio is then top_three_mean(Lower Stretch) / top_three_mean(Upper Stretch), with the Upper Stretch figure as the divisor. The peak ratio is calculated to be 1.0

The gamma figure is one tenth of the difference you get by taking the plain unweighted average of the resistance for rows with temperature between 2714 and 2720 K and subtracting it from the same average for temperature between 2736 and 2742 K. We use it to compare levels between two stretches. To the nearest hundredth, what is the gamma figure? -0.06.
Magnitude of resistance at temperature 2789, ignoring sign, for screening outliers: 19.1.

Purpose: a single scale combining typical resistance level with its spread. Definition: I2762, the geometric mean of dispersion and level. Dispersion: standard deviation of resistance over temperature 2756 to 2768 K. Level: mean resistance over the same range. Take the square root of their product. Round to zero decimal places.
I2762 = 9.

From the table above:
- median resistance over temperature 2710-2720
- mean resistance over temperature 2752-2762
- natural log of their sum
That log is 3.79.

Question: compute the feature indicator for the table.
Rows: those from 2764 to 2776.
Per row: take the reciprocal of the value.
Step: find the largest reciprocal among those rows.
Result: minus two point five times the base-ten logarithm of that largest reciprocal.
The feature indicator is 2.41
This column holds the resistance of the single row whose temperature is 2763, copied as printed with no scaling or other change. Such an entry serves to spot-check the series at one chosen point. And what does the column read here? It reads 26.6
